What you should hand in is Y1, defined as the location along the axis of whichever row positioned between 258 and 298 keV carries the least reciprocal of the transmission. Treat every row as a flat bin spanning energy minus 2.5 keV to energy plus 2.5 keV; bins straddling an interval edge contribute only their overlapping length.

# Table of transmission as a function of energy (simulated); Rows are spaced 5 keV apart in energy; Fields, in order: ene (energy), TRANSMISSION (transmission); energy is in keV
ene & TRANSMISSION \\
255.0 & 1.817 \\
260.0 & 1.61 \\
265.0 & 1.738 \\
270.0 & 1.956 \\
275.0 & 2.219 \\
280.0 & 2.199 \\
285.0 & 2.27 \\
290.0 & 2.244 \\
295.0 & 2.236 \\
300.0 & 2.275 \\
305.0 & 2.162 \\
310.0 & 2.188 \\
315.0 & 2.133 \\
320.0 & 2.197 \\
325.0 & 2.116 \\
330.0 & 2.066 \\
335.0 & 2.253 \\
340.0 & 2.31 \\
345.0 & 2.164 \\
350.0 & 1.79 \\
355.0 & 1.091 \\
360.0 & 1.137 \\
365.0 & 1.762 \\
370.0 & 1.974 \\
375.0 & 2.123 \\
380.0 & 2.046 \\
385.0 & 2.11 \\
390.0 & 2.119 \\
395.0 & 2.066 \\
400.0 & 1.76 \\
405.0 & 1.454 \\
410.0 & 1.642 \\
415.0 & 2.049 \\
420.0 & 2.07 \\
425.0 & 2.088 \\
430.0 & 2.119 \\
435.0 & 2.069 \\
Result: 285.0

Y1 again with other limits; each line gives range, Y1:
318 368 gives 340.0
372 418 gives 375.0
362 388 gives 375.0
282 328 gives 300.0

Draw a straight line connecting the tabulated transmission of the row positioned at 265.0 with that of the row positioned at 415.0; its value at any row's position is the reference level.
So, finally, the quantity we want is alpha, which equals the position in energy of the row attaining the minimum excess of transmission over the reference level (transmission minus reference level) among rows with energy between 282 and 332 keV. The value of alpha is 330.0 keV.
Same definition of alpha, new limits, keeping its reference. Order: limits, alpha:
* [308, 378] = 355.0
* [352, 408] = 355.0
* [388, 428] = 405.0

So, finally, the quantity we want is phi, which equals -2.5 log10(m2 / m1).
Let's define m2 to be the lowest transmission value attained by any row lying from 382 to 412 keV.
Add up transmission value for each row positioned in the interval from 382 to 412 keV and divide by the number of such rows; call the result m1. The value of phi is 0.3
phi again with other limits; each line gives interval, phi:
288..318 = 0.0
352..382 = 0.5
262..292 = 0.2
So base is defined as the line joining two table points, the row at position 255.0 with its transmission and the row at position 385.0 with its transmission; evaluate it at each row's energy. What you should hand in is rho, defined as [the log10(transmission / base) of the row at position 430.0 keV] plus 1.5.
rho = 1.48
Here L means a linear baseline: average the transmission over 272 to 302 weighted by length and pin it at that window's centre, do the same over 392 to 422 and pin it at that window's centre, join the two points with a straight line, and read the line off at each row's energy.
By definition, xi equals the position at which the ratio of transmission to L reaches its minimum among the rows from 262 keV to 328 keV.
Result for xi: 265.0 keV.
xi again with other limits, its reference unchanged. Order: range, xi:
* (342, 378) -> 355.0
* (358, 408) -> 360.0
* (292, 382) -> 355.0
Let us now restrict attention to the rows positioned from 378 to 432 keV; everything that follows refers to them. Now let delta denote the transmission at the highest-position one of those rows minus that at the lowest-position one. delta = 0.1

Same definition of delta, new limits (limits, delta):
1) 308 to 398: -0.1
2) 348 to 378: 0.3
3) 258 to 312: 0.6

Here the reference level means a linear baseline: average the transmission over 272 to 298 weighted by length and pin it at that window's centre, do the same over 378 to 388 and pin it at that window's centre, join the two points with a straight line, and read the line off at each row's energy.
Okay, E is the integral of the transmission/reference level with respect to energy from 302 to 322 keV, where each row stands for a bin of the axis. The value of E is 19.8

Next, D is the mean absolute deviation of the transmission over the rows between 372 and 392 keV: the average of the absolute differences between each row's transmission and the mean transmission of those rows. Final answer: 0.03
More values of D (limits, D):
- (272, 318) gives 0.04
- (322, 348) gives 0.08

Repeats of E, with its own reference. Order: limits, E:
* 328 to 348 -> 20.4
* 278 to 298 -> 20.1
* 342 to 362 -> 14.8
